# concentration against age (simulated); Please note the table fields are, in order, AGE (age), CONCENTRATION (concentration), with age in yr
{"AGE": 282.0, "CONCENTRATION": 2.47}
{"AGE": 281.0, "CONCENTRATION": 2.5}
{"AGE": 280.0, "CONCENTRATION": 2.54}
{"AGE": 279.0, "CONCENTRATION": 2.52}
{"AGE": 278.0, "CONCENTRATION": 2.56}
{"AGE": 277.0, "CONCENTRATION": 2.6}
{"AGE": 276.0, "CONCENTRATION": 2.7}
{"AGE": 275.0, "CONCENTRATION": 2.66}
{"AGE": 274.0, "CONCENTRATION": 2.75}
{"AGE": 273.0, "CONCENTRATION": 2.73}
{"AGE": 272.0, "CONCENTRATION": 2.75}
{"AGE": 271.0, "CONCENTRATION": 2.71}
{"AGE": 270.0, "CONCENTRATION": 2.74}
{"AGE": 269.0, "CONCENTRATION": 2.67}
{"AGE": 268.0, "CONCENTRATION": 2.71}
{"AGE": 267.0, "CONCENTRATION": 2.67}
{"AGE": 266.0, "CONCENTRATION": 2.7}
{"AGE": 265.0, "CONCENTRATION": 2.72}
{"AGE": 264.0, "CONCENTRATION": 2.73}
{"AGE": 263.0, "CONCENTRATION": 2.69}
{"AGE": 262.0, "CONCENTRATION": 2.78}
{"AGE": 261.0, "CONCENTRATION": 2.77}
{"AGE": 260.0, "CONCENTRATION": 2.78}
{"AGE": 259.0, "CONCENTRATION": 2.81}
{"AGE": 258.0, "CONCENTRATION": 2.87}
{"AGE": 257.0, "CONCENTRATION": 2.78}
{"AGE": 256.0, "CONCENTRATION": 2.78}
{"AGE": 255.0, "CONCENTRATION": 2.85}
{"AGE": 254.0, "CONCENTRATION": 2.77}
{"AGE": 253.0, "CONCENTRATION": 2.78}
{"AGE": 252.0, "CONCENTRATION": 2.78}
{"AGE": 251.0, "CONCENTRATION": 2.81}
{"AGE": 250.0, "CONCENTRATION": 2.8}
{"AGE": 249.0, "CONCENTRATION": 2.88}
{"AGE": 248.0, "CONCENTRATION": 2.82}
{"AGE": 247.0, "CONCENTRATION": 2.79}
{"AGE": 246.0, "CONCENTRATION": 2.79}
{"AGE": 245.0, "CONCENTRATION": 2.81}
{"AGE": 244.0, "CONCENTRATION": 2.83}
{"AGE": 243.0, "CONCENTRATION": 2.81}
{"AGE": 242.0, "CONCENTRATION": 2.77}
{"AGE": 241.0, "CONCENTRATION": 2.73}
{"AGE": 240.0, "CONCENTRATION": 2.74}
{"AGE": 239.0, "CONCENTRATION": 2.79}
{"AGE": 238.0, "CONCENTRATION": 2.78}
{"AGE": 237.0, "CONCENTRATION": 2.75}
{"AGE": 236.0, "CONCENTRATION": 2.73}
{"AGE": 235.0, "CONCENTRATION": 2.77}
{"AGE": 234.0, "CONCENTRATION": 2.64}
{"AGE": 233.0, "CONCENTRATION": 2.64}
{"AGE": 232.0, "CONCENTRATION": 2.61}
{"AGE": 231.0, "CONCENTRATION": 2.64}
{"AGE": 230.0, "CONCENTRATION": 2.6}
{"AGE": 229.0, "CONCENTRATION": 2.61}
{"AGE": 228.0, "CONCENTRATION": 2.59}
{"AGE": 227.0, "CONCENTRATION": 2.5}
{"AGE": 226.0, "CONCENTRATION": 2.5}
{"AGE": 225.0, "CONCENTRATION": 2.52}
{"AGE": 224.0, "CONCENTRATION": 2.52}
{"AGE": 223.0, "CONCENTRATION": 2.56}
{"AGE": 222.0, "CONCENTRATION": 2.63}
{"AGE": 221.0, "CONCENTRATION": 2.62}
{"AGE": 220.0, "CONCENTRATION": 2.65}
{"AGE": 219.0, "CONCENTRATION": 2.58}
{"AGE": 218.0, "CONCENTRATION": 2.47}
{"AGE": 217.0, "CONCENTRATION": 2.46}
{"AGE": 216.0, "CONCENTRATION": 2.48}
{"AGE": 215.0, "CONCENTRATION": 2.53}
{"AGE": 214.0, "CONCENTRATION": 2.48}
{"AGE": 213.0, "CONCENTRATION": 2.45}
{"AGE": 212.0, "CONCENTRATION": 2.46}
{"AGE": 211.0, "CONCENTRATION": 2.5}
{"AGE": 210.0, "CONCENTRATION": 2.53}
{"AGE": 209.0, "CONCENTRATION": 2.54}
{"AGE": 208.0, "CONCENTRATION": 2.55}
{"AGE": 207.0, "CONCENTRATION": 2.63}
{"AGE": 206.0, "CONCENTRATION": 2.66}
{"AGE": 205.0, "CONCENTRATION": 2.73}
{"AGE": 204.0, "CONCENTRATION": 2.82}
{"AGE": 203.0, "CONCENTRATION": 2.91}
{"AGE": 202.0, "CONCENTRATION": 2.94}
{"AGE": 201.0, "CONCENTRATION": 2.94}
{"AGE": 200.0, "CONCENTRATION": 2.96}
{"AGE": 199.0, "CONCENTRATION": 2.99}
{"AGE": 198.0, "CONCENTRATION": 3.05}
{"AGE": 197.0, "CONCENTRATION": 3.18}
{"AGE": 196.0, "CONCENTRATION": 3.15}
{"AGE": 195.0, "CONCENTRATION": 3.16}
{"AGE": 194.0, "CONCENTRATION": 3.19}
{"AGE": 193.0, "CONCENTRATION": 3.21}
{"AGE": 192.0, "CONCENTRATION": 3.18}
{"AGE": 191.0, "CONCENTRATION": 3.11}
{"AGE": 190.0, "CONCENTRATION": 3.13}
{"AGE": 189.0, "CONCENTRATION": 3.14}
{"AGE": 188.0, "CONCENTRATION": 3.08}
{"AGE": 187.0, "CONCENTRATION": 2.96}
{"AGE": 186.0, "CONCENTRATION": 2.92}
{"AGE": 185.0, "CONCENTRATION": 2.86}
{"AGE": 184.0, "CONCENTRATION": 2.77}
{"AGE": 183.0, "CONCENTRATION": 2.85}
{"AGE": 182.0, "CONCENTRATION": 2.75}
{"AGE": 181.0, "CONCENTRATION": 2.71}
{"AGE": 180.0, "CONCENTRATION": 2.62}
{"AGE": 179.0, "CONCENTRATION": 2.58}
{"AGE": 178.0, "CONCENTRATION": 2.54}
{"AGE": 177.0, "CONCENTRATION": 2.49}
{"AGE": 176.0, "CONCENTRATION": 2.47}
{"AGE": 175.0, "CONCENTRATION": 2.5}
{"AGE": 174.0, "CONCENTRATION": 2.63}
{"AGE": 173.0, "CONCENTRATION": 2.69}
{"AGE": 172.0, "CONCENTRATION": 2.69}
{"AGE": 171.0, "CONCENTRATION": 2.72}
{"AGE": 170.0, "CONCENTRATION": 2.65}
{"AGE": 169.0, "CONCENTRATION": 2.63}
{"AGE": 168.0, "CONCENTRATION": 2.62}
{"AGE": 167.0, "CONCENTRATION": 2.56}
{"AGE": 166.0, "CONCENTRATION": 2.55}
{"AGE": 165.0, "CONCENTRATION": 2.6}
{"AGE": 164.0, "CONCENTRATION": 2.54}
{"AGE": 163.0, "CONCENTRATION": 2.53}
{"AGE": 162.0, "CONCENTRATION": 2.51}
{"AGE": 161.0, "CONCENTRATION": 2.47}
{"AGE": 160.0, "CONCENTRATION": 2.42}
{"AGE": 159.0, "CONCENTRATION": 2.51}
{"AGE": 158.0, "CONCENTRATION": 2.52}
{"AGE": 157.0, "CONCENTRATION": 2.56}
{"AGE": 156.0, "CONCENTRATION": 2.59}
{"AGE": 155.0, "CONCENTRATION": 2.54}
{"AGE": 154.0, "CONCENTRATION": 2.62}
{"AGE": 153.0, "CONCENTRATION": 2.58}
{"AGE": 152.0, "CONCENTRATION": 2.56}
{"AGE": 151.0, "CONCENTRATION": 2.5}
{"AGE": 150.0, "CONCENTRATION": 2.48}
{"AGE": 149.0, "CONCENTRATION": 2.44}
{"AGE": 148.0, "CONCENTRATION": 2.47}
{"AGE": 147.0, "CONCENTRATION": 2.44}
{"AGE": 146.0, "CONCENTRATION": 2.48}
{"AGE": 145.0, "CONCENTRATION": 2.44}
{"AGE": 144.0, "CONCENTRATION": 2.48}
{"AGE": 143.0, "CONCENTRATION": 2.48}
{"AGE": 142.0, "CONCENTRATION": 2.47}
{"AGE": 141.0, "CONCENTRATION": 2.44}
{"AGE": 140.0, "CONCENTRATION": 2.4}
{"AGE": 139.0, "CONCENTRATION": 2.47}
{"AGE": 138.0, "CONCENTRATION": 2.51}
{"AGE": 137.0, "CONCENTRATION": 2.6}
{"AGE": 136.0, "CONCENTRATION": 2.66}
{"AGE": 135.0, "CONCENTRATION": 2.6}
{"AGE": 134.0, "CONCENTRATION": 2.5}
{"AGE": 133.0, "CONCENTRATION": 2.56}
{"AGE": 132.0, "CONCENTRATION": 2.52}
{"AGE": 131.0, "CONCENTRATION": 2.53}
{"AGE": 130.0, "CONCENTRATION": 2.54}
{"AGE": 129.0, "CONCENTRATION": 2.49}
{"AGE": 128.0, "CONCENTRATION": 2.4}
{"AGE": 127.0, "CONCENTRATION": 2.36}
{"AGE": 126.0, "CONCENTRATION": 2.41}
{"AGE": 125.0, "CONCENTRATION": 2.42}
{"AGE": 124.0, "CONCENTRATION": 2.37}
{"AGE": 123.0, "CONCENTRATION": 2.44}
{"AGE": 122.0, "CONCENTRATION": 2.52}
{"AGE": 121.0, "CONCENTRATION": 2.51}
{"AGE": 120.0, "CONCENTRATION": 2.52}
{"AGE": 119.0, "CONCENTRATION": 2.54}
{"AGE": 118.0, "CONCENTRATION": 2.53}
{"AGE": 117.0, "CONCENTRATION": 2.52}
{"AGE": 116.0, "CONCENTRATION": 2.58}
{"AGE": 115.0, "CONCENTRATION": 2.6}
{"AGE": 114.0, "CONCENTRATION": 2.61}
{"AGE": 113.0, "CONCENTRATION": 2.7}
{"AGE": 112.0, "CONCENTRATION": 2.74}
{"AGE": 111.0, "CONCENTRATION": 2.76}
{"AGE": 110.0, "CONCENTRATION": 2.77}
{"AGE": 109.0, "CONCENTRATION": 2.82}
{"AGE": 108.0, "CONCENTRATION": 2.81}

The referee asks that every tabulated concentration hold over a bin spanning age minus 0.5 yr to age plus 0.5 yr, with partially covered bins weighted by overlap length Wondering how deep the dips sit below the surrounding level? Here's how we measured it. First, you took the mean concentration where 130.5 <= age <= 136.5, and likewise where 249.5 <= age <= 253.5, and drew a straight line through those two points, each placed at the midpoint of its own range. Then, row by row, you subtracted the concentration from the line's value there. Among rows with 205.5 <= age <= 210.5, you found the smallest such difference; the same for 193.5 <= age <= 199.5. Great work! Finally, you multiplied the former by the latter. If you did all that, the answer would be -0.022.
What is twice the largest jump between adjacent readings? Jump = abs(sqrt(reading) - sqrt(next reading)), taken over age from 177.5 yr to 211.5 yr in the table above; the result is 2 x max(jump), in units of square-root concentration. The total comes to 0.074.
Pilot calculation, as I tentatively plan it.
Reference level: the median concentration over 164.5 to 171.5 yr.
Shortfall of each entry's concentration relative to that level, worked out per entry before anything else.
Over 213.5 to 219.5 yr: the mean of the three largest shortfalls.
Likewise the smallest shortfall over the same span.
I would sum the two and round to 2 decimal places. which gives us 0.19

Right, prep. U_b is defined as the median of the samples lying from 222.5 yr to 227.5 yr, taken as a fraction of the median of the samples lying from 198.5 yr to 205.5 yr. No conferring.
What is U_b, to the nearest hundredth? 0.86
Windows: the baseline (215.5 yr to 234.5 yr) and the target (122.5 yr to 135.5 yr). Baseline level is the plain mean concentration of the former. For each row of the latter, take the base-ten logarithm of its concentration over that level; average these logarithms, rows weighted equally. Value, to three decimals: -0.017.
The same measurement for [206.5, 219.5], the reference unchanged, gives -0.010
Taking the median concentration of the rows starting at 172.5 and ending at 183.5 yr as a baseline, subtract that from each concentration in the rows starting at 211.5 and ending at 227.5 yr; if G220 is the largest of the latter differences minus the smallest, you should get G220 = 0.20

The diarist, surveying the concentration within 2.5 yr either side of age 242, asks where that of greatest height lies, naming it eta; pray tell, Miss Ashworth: 244.0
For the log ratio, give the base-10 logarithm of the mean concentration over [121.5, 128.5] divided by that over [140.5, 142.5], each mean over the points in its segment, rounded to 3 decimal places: -0.007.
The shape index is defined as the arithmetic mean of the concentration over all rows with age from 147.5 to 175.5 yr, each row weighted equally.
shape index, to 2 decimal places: 2.56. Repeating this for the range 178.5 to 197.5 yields 2.98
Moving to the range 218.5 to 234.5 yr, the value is 2.59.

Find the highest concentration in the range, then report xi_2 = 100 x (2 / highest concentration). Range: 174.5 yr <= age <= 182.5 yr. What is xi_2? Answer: 72.7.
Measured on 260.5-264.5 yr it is 71.9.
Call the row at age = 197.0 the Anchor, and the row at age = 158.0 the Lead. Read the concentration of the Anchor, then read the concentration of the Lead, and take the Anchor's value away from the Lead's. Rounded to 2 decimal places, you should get -0.66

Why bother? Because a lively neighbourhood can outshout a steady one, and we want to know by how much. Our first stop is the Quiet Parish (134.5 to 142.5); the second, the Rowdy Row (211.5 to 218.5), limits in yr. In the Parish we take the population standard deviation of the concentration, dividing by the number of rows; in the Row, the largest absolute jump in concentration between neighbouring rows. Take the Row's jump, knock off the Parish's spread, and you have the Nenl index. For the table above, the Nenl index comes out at -0.035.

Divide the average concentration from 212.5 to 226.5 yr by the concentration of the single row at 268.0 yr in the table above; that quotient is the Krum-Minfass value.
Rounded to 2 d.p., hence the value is 0.93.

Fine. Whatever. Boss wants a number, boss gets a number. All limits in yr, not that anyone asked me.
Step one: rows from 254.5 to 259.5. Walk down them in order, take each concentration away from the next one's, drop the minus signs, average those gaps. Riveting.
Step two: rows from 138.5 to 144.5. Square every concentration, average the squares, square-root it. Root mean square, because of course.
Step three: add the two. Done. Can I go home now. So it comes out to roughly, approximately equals 2.51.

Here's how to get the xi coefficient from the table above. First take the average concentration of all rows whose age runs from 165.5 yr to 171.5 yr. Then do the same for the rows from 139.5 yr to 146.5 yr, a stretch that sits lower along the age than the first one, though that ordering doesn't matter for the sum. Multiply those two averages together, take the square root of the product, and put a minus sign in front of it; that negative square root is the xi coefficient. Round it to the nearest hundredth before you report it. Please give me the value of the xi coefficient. -2.54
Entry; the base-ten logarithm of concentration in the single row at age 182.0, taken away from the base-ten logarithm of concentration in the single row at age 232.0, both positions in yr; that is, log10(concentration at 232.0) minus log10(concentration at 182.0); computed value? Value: -0.023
